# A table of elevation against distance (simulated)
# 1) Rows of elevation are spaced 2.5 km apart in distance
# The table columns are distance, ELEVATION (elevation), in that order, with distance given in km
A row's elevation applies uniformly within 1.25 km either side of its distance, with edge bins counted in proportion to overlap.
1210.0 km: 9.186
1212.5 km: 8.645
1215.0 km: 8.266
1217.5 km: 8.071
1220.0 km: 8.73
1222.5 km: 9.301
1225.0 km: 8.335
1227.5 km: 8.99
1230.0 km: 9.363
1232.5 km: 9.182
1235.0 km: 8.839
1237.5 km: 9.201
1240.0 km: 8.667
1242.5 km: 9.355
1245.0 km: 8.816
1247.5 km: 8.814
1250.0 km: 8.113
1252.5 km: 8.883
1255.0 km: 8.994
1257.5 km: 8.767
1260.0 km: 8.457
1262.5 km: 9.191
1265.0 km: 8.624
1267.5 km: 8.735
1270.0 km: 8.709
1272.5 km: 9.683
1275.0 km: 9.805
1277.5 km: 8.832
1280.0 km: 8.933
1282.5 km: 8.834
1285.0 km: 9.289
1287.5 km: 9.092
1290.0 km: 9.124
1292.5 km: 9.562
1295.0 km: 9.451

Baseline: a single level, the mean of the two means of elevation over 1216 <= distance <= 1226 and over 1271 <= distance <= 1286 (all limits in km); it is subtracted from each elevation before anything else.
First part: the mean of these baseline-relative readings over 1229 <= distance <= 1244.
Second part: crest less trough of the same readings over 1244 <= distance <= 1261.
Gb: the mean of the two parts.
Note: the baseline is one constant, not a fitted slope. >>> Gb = 0.53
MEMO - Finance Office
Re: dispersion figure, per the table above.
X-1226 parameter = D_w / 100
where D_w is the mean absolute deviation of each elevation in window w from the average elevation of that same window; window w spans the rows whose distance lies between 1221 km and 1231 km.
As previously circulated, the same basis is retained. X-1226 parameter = 0.0033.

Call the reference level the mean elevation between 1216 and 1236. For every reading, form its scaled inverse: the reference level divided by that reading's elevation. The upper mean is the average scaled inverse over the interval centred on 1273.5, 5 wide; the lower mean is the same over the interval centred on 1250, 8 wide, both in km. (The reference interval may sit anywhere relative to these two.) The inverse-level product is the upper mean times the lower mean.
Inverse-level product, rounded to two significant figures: 0.94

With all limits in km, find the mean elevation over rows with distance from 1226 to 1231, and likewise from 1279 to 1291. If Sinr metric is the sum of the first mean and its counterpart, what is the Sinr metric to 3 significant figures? 18.2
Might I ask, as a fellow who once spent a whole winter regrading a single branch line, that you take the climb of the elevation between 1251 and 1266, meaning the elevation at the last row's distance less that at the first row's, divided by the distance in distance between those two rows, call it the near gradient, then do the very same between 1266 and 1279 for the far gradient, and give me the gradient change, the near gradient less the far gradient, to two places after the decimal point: -0.03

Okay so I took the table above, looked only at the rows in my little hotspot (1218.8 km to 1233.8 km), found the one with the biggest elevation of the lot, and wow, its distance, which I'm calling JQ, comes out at 1230.0 km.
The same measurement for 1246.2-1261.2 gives 1255.0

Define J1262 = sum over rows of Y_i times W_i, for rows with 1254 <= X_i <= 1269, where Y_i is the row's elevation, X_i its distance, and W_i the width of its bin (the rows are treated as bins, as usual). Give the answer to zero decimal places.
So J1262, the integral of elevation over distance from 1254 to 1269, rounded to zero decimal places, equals 132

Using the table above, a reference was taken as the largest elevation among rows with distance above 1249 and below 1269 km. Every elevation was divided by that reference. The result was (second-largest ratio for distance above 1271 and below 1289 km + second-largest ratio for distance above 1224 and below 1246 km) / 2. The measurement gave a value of 1.04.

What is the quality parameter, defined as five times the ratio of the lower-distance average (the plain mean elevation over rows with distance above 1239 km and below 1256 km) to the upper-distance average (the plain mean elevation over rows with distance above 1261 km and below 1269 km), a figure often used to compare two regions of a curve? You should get 4.98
